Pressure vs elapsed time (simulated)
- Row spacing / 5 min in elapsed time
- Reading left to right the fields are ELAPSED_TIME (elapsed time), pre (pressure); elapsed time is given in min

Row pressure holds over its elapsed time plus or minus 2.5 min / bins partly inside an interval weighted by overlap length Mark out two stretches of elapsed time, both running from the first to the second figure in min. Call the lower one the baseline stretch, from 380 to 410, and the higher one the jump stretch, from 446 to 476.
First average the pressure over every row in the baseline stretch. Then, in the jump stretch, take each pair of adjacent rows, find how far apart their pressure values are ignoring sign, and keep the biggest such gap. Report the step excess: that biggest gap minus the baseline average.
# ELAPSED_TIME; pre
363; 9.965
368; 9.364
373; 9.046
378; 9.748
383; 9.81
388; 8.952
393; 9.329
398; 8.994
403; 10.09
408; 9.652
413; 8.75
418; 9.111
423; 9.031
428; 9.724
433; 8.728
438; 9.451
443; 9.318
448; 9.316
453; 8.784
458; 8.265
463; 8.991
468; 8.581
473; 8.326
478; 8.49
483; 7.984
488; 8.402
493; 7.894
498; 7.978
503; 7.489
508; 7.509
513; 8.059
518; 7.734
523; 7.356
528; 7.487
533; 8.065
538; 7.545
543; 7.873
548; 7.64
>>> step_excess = -8.75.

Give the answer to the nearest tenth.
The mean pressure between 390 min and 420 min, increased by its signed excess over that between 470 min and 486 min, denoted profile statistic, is 10.4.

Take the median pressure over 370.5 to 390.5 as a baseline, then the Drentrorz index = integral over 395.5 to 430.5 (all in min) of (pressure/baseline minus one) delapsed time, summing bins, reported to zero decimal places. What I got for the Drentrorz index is 0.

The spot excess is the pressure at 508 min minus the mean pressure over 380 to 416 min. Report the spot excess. -1.9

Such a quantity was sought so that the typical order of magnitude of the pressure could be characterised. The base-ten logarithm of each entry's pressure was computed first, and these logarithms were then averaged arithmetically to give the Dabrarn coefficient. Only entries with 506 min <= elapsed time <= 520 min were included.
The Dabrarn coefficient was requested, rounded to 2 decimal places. 0.89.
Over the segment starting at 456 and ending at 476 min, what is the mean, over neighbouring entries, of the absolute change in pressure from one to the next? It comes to 0.46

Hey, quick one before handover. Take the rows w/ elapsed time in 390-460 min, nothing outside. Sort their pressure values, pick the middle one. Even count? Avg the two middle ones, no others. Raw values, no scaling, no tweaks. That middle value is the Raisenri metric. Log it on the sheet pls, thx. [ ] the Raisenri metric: 9.2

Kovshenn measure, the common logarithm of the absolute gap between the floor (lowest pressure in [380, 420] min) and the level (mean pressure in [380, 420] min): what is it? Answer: -0.23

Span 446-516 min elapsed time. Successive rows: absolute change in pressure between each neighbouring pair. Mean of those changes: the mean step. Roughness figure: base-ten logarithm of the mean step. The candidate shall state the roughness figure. -0.40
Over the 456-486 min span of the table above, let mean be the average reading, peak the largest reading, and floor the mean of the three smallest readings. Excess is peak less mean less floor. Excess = -7.64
